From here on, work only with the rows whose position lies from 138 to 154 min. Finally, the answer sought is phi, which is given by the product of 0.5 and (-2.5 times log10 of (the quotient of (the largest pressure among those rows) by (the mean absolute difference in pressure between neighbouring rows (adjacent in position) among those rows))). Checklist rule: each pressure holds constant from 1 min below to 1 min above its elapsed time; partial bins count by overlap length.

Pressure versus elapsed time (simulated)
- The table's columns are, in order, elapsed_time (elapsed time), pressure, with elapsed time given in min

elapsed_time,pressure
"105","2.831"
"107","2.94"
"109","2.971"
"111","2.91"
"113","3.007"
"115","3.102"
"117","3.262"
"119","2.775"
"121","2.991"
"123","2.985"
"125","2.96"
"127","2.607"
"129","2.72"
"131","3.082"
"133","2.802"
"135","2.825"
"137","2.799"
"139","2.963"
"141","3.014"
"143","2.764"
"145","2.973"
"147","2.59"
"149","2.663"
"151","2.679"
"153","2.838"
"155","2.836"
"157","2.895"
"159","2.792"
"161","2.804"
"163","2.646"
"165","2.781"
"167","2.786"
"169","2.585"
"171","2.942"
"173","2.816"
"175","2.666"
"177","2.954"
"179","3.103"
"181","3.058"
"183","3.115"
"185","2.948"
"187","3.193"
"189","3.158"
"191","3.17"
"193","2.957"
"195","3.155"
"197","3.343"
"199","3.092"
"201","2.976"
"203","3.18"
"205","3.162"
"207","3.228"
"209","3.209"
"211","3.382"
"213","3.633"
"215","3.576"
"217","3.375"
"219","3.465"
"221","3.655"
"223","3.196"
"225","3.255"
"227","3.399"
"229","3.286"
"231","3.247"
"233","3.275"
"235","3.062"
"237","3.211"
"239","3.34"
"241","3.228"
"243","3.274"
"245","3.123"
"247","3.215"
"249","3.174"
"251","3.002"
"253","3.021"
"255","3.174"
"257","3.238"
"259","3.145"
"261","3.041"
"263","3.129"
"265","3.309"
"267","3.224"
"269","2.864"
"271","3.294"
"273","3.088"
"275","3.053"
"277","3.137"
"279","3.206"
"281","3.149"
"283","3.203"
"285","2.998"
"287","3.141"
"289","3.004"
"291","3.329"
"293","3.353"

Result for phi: -1.58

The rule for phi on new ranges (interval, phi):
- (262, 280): -1.58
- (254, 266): -1.87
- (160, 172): -1.54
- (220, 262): -1.86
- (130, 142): -1.82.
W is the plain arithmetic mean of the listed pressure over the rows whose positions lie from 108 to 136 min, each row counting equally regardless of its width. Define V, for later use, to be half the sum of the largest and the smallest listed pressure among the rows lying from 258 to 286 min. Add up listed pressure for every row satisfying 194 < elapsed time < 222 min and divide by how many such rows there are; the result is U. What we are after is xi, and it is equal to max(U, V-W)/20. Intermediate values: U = 3.32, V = 3.09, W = 2.9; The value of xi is 0.166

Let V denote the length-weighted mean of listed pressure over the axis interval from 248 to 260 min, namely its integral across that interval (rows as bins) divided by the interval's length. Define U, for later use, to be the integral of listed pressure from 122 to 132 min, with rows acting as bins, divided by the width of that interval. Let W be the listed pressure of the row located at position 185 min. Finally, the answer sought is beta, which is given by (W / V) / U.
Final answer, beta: 0.329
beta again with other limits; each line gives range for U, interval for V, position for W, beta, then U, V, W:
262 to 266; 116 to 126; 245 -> 0.324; 3.22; 2.99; 3.123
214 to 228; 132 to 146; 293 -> 0.341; 3.42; 2.88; 3.353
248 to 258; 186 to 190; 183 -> 0.314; 3.12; 3.18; 3.115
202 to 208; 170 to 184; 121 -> 0.318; 3.19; 2.95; 2.991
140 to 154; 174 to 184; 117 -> 0.393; 2.79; 2.98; 3.262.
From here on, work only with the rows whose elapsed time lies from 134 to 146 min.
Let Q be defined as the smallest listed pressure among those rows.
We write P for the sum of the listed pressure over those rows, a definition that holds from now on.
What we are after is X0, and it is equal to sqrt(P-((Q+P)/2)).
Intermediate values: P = 17.3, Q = 2.764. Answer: 2.70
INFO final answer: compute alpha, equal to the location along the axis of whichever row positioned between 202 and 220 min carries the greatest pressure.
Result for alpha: 213 min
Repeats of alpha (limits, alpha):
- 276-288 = 279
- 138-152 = 141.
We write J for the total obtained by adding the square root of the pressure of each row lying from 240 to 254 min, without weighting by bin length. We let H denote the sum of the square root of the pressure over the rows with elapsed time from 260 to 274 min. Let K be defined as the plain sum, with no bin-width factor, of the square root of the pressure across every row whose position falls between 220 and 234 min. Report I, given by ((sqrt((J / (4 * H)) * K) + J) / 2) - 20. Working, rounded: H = 12.4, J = 12.4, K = 12.8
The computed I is -12.9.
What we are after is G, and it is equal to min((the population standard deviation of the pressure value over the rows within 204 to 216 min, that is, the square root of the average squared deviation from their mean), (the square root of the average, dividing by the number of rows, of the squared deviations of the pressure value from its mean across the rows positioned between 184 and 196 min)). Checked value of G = 0.103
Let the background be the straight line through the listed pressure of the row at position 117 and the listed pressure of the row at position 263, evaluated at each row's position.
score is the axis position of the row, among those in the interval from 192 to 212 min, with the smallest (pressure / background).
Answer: 193 min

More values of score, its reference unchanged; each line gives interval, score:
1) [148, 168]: 163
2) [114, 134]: 127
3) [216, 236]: 235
